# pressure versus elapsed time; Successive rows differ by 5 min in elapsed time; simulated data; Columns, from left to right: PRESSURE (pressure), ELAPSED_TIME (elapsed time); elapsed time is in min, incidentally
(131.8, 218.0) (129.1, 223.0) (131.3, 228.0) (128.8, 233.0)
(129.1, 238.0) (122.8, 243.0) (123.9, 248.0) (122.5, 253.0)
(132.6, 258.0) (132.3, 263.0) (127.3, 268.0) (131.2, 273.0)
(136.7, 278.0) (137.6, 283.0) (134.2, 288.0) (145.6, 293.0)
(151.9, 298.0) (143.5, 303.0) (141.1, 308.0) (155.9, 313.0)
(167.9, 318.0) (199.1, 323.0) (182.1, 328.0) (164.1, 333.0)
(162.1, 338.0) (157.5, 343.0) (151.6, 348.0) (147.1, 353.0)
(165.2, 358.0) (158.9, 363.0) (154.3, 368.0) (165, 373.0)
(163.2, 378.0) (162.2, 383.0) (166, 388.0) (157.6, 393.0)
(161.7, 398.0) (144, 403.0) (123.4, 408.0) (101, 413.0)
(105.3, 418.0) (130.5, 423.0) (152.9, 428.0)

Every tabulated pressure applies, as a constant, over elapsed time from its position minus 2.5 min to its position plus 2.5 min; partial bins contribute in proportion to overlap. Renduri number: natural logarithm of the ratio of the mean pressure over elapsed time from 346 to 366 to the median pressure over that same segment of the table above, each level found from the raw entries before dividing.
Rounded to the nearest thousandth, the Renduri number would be 0.003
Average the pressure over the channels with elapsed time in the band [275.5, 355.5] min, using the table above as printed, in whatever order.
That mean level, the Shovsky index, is 155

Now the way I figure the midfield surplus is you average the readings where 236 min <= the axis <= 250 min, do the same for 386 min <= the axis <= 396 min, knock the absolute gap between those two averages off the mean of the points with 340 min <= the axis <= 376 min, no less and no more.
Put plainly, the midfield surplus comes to 121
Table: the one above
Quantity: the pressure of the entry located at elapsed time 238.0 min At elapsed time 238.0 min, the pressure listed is 129.1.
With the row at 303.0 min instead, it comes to 143.5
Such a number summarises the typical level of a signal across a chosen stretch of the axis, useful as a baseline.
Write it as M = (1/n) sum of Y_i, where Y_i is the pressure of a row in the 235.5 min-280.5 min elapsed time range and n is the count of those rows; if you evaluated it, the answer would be 129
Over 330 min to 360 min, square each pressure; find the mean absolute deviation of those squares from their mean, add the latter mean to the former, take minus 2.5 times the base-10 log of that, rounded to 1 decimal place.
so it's -11.1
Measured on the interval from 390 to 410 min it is -11.0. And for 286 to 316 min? -10.9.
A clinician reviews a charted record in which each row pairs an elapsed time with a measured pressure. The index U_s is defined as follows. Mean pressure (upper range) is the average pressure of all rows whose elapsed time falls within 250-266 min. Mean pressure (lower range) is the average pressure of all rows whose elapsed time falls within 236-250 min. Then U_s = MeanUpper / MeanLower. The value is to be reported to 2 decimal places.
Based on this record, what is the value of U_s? 1.03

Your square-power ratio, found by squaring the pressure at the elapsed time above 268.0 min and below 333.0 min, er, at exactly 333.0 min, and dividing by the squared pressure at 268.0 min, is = 1.66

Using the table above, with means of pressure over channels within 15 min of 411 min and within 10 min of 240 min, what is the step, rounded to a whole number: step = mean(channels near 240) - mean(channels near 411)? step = -1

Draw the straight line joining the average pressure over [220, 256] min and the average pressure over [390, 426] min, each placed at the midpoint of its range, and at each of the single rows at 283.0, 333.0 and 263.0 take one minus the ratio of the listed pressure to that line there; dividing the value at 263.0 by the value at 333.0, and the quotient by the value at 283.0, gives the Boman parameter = -1.90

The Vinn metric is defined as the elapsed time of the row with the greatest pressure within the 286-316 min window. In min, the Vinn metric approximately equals 313.0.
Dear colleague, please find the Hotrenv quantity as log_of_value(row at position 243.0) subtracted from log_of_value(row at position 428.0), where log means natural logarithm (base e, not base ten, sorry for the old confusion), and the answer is 0.22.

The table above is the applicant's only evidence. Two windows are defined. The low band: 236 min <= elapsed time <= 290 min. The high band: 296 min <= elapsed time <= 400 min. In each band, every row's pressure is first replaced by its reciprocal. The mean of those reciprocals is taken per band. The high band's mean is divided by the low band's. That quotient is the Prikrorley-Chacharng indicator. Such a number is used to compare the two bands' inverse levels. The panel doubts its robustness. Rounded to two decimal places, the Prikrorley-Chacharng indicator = 0.81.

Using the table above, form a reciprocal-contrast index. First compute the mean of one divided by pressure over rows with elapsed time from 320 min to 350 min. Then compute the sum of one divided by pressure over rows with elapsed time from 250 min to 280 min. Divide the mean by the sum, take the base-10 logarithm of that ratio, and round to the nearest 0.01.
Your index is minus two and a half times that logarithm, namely 2.22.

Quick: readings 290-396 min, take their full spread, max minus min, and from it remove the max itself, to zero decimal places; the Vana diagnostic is -141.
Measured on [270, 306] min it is -131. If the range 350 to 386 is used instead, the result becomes -147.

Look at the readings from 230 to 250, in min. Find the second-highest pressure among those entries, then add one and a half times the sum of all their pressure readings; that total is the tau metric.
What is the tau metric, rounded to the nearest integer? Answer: 886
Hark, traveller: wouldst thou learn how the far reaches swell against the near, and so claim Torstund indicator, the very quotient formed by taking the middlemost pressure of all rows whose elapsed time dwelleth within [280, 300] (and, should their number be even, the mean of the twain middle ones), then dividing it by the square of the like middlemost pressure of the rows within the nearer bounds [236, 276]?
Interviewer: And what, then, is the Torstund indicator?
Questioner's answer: 0.0086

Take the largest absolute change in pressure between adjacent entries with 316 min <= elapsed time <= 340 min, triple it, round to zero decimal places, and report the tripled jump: 94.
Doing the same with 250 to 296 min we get 34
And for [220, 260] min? 30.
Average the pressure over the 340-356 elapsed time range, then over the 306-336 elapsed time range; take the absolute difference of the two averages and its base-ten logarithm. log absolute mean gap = 1.2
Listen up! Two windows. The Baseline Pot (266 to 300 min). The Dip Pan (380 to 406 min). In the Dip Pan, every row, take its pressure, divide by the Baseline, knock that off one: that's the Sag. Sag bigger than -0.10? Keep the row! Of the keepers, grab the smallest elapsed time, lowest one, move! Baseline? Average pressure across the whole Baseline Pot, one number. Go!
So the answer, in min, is 403.0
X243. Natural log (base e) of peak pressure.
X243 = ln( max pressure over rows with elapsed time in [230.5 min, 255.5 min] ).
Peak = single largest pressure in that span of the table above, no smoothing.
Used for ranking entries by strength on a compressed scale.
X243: 4.86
